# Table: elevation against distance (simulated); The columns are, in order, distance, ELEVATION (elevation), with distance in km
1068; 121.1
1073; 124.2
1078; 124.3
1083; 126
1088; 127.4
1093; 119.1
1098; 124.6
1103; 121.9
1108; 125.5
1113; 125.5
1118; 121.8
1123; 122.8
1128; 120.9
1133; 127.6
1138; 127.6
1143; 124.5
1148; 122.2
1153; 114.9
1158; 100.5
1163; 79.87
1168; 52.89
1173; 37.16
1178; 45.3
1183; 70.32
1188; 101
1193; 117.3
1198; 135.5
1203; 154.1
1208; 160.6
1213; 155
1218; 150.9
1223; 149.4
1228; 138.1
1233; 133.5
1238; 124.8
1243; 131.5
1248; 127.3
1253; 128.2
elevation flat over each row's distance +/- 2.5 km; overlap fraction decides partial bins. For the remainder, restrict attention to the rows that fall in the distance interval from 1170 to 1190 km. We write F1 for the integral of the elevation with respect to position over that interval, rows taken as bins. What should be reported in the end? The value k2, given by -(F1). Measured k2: -1245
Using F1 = 1245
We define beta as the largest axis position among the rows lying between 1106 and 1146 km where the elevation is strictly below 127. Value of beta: 1143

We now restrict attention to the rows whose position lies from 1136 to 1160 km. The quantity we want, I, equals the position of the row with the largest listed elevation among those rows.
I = 1138 km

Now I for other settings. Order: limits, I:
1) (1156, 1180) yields 1158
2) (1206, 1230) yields 1208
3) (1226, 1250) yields 1228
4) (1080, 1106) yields 1088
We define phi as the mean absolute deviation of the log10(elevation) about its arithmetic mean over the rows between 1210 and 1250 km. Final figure 0.030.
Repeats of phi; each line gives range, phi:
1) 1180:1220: 0.096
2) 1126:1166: 0.051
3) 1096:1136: 0.007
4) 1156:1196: 0.148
